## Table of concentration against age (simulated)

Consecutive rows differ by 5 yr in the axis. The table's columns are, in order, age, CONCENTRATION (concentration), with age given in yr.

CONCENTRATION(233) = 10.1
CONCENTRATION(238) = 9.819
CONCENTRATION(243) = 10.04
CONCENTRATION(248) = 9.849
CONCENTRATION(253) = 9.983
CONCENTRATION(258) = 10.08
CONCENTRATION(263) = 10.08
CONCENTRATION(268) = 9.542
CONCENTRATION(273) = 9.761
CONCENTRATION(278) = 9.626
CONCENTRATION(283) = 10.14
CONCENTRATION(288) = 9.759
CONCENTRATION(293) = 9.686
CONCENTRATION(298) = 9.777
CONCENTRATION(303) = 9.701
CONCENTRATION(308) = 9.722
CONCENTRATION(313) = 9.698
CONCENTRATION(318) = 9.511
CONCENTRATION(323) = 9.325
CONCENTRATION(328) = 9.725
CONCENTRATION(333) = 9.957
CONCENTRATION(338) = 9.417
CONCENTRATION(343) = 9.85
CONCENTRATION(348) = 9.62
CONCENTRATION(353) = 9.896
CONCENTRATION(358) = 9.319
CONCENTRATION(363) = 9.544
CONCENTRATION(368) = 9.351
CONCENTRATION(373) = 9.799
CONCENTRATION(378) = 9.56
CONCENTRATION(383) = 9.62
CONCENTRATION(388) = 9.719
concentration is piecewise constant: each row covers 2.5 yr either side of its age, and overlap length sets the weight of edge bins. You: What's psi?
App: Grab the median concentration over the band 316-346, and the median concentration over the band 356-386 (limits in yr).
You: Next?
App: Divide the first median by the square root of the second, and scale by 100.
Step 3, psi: 311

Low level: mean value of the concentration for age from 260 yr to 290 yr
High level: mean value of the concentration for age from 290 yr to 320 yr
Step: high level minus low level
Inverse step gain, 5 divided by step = -37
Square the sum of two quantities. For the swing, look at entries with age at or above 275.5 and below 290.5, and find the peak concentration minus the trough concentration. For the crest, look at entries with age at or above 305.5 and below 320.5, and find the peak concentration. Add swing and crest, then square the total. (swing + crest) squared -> 104.8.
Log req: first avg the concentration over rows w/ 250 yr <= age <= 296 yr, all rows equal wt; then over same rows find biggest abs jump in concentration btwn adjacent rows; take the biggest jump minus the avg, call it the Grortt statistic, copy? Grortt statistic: -9.31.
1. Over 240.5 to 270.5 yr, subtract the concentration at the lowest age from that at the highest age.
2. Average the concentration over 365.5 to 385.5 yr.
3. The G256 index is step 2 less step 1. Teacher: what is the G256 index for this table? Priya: 10.1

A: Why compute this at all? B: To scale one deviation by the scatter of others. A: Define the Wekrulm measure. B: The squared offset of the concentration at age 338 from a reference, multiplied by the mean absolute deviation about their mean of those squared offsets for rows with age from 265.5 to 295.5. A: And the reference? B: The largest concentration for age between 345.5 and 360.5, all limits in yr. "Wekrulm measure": 0.0068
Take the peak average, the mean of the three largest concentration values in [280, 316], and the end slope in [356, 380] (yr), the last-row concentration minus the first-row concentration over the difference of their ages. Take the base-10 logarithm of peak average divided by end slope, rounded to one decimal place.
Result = 2.9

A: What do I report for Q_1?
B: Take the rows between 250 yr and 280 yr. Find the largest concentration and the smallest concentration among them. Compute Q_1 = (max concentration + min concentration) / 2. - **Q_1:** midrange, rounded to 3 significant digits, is 9.81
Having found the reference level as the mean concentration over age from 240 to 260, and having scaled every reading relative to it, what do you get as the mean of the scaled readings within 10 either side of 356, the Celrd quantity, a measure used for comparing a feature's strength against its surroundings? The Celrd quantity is 0.96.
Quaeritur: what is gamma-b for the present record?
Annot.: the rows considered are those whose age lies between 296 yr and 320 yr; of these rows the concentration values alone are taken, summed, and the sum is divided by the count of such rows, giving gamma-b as 9.68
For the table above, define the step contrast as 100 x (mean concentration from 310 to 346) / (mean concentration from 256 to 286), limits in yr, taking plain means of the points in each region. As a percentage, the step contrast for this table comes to 97.7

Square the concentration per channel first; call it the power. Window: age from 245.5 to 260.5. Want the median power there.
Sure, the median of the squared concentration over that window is 99.7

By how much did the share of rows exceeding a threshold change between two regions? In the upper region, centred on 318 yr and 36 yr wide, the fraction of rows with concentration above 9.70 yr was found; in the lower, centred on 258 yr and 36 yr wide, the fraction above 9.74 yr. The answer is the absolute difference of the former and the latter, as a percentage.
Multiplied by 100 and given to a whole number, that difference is 29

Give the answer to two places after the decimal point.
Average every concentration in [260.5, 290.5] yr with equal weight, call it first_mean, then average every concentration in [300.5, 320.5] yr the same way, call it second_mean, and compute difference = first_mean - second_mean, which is 0.16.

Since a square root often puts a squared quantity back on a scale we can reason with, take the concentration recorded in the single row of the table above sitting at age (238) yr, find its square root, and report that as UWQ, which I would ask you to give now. 3.13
